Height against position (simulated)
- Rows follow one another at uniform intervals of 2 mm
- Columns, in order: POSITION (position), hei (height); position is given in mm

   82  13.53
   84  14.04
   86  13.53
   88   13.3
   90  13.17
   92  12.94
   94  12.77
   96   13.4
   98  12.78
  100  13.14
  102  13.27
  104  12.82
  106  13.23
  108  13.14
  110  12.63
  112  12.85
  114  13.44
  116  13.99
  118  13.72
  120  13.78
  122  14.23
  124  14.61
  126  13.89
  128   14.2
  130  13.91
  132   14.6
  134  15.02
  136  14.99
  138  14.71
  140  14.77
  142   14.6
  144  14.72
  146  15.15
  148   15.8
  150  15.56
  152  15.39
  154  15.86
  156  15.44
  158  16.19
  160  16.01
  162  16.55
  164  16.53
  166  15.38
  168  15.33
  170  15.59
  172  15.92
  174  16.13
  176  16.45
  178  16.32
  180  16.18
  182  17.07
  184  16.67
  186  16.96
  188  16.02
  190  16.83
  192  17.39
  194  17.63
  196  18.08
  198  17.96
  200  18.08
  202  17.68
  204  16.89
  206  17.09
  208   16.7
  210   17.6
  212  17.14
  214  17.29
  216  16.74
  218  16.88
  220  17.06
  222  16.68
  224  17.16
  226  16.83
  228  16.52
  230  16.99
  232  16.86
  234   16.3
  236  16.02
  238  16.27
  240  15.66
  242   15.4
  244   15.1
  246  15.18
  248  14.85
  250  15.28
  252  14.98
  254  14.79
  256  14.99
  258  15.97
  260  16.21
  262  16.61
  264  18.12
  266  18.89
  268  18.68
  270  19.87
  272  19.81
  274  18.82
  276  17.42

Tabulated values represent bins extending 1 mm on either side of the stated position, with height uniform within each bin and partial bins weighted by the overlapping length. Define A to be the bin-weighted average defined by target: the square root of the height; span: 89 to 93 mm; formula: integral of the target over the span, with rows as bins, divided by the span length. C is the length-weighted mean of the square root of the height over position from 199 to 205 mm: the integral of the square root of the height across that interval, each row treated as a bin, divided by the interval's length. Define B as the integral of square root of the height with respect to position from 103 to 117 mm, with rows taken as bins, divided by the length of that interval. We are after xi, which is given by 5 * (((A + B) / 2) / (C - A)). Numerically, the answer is 31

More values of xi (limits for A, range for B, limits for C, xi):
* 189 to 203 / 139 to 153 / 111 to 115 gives -35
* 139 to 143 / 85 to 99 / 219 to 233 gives 68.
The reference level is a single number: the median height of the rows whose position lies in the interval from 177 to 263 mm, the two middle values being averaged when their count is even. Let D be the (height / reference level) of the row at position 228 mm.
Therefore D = 0.989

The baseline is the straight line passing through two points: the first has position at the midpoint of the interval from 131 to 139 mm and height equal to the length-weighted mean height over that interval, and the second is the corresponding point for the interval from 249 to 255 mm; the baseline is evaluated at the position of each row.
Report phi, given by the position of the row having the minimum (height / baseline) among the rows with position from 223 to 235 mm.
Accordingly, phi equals 234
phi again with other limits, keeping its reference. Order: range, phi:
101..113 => 110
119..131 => 120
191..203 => 192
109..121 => 110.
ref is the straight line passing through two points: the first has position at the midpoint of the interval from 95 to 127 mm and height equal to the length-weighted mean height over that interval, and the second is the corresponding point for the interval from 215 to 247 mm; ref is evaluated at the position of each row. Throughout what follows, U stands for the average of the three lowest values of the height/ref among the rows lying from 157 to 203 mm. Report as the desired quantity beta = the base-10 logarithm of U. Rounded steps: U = 1.04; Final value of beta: 0.017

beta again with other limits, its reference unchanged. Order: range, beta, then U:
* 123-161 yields 0.005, 1.01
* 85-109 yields -0.011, 0.97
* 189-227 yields 0.017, 1.04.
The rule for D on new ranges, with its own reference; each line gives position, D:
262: 0.995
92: 0.775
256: 0.898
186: 1.016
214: 1.035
